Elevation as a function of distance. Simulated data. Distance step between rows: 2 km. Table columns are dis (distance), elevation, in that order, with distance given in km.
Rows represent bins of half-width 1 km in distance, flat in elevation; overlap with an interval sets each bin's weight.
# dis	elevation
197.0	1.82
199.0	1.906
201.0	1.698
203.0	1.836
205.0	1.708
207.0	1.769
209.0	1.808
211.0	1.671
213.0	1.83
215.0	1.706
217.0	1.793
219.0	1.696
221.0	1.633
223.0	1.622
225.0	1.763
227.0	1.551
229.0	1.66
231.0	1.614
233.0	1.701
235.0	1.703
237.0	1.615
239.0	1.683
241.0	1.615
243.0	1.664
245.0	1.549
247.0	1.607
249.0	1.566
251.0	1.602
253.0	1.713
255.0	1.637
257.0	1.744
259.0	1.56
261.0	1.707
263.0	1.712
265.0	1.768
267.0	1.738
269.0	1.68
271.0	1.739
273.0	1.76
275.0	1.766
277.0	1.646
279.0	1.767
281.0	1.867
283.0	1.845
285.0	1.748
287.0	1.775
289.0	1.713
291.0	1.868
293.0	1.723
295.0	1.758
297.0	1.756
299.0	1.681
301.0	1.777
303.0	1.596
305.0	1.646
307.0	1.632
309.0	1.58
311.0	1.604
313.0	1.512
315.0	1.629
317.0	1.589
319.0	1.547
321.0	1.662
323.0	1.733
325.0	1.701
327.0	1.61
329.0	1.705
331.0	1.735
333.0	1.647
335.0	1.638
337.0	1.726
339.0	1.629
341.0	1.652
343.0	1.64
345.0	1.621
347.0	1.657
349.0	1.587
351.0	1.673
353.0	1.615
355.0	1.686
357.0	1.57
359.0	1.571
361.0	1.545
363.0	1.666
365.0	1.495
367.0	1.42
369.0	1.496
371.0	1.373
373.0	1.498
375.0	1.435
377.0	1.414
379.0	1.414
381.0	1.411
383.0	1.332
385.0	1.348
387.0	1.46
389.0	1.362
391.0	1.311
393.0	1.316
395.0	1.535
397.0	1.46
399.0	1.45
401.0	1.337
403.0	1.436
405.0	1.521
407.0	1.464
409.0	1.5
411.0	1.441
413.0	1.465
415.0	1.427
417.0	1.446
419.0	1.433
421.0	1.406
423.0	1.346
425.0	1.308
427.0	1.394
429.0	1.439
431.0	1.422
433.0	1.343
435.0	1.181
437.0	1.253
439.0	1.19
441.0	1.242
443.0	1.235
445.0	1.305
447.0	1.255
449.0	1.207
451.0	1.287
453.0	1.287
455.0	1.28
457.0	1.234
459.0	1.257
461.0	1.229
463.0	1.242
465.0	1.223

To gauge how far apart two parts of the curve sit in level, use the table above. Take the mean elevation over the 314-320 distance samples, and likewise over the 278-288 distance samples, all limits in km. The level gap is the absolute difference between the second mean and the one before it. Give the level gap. 0.21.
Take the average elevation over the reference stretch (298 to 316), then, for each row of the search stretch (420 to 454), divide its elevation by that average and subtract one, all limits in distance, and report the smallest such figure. -0.27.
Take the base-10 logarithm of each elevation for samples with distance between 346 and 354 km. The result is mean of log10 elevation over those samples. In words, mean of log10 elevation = 0.213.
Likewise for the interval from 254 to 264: 0.223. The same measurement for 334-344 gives 0.219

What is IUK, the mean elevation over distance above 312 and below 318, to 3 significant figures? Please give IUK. 1.58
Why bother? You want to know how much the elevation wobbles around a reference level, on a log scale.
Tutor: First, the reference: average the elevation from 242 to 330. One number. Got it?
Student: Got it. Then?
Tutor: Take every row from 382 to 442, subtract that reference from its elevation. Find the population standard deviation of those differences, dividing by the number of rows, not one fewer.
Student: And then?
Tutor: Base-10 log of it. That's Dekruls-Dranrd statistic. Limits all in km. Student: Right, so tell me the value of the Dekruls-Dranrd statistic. -1.04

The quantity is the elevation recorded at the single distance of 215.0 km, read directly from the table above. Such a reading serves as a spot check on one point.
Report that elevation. 1.706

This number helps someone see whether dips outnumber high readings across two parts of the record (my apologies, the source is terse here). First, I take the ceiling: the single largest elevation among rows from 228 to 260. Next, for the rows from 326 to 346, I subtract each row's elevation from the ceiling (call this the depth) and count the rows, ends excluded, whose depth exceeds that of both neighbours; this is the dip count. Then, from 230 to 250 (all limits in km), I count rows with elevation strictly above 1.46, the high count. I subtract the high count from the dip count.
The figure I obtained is -8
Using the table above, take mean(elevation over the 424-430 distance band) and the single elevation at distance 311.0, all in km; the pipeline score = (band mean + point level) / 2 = 1.49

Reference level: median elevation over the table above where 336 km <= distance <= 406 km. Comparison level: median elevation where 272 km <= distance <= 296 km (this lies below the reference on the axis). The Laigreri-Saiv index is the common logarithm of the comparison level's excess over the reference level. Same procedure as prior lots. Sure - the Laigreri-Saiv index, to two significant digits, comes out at -0.57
